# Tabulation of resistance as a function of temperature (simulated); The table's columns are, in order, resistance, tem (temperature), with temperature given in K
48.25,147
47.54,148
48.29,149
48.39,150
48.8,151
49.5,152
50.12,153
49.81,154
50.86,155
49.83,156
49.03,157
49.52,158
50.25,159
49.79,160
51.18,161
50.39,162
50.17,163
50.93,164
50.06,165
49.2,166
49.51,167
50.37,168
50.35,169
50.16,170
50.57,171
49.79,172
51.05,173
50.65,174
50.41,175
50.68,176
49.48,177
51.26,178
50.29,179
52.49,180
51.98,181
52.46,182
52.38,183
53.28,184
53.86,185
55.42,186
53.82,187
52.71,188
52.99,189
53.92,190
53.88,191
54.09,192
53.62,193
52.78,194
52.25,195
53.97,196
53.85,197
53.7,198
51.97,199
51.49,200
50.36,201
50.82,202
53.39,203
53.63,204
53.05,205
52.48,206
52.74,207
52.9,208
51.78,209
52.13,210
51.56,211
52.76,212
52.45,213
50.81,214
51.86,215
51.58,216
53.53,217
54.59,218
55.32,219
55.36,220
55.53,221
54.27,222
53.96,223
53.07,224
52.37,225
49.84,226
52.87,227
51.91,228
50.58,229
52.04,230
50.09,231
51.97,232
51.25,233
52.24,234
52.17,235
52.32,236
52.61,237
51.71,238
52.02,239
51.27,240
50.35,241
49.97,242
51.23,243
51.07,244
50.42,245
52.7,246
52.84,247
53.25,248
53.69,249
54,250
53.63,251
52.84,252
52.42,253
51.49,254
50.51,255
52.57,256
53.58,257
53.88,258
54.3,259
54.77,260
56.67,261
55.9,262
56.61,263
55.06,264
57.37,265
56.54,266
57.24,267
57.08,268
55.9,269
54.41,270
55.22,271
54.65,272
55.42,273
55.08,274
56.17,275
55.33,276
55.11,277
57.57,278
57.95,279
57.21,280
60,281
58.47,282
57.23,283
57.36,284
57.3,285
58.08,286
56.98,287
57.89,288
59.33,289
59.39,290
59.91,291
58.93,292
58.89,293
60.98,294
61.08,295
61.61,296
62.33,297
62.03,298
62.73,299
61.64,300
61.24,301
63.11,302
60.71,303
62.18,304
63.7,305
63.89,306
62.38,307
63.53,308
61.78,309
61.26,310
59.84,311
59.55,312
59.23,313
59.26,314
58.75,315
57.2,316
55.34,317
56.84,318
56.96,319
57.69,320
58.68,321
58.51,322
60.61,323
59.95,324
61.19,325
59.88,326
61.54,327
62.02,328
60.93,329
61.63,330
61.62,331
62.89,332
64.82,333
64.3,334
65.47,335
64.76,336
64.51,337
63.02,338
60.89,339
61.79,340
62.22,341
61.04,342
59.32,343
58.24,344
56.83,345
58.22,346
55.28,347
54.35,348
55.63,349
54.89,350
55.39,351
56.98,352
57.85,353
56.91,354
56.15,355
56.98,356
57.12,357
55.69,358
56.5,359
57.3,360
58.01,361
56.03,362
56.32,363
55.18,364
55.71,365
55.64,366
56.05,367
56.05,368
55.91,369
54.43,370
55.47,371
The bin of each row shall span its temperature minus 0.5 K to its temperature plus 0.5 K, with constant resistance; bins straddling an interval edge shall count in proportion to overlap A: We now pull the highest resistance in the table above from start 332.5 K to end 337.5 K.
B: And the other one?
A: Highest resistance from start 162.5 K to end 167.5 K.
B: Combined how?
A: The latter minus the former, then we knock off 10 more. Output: -25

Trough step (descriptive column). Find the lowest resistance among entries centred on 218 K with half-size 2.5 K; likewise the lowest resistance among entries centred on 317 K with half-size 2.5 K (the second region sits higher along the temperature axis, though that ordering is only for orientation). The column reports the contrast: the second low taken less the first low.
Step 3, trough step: 3.8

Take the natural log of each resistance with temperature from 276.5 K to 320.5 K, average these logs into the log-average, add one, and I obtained 5.09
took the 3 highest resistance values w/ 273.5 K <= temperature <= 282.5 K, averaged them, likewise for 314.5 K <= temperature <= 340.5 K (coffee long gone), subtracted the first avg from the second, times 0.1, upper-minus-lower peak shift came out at 0.62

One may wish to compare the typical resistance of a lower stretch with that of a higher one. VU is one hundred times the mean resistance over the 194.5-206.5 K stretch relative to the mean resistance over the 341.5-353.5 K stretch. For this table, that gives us 92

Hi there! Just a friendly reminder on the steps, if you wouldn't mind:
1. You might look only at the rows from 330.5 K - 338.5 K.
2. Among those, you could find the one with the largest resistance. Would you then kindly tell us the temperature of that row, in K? 335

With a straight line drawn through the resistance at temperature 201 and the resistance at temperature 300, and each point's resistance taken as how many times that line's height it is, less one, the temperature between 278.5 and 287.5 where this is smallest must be 287 K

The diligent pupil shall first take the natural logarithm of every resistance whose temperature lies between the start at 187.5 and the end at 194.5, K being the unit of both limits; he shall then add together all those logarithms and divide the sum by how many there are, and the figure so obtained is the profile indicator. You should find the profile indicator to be 3.98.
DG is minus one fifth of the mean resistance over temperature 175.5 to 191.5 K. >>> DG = -10.5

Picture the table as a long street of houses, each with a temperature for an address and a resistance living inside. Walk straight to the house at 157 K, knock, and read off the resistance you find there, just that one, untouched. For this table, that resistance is 49.03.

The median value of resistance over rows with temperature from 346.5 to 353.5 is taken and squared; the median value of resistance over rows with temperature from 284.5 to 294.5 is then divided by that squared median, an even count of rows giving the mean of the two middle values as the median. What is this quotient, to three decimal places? 0.019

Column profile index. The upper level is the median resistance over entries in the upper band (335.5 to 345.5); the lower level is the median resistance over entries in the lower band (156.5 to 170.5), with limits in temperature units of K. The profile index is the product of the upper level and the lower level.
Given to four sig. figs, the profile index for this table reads 3081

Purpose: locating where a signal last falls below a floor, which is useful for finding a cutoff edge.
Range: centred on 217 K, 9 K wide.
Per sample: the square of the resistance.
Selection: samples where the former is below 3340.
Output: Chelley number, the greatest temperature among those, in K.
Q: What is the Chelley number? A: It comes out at 221 K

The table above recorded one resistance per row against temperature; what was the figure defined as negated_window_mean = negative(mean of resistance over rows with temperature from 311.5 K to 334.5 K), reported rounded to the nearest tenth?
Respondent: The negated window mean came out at -60.0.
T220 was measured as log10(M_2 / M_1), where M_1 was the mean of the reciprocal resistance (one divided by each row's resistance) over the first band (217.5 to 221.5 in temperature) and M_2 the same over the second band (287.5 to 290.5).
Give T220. -0.03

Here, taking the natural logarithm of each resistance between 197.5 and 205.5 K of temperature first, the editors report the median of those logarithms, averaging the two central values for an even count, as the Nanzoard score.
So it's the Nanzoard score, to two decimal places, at 3.96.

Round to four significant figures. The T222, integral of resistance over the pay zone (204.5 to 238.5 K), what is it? 1786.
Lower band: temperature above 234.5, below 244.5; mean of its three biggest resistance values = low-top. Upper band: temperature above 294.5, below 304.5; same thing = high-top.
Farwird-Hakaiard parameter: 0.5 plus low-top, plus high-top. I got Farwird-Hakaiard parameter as 116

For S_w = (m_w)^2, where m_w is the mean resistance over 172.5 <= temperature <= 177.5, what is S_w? 2546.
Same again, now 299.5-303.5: 3804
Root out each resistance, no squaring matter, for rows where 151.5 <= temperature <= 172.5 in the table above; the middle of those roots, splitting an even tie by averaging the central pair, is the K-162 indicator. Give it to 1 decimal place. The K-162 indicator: 7.1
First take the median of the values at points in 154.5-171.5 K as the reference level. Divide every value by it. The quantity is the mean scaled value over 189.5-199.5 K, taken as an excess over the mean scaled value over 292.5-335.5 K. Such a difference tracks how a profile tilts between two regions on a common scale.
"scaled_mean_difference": -0.15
